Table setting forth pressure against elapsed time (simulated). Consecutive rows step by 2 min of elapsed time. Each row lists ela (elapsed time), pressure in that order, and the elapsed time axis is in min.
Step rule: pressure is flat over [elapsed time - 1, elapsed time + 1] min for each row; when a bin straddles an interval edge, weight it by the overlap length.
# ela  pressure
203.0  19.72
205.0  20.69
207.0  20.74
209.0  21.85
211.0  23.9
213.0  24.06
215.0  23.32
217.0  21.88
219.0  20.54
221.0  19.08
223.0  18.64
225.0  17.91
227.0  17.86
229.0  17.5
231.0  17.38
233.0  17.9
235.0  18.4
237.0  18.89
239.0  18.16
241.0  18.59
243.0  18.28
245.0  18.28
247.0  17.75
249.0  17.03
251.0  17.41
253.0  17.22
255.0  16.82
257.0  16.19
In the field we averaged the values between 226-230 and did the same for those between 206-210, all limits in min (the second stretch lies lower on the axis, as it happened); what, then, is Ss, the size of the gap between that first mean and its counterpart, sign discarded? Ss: 3.6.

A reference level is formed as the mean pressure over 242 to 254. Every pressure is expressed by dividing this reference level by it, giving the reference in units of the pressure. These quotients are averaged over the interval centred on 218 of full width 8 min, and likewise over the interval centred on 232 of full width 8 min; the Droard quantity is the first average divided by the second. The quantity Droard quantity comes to 0.84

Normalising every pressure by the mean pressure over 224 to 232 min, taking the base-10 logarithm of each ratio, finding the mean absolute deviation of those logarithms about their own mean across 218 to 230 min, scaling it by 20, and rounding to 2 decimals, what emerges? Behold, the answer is 0.39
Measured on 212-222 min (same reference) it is 0.64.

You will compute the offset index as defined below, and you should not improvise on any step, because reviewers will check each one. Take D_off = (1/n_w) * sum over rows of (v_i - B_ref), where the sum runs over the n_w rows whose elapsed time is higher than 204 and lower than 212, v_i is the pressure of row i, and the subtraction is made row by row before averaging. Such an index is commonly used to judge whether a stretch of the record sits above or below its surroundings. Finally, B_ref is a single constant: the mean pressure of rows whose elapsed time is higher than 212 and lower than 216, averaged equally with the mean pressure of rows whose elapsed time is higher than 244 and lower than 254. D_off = 1.2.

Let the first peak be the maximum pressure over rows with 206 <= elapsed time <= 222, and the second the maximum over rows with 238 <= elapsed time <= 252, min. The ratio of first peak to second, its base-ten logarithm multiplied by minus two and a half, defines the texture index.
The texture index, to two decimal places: -0.28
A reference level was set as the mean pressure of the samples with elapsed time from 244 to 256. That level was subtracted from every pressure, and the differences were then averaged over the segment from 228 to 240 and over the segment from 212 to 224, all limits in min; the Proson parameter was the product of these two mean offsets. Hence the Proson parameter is 2.4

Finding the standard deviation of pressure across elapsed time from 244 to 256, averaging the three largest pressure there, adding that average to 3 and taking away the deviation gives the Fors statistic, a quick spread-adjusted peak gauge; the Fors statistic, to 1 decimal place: 20.3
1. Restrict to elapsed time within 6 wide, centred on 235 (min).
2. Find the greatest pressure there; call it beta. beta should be 18.89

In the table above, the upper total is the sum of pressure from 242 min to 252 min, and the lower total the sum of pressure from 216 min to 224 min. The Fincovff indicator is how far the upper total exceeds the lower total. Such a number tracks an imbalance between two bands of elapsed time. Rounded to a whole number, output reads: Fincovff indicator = 9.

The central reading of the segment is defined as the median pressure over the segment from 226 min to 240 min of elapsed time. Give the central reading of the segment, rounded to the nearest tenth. 17.9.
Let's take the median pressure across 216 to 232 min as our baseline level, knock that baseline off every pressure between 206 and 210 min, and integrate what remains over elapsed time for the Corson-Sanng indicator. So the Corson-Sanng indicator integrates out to 12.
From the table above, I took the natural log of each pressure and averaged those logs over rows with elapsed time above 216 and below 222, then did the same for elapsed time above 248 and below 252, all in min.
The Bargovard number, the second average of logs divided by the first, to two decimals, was 0.94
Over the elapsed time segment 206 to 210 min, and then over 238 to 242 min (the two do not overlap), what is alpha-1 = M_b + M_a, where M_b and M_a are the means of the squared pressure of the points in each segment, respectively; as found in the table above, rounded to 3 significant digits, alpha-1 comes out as 791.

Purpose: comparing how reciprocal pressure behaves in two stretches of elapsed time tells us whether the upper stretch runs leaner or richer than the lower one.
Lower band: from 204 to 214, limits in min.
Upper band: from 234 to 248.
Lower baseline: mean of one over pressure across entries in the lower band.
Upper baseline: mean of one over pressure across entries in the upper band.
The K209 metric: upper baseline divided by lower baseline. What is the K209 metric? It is 1.21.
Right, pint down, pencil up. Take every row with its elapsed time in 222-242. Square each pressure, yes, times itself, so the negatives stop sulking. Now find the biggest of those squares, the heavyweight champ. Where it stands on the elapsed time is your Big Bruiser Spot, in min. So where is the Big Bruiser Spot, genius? 237.0 min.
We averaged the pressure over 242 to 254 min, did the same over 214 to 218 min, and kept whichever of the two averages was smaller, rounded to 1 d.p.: 17.7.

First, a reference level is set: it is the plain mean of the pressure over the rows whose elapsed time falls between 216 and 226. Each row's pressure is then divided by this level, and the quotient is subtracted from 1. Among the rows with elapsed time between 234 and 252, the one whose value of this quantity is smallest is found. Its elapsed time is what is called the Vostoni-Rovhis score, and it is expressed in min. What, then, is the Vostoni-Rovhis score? 237.0 min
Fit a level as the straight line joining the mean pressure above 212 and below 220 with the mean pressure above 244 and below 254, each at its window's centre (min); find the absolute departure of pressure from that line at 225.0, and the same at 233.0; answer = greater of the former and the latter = 3.2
